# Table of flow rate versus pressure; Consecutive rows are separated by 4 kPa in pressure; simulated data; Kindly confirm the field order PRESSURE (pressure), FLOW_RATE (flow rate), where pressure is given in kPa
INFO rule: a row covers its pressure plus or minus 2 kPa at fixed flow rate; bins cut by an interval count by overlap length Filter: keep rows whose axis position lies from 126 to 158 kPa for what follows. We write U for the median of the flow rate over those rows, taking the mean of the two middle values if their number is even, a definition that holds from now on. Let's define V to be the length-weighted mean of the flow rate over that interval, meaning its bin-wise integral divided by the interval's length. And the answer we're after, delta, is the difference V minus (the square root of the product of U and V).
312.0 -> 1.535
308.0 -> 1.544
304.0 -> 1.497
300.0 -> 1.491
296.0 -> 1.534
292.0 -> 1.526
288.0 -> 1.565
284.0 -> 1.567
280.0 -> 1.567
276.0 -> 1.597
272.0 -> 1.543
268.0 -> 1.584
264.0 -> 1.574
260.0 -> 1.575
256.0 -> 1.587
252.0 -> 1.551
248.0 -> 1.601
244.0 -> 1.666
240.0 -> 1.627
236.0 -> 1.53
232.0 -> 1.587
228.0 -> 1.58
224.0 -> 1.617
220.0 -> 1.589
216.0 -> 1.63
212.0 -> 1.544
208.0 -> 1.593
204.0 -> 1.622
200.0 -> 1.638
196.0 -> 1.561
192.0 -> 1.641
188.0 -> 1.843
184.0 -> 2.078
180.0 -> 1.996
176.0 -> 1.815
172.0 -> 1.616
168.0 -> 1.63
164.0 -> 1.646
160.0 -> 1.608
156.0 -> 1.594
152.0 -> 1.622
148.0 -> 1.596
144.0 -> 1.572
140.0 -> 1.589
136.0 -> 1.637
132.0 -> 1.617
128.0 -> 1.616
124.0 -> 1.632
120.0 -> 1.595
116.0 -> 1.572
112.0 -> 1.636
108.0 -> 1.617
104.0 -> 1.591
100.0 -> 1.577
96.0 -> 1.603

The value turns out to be 0.000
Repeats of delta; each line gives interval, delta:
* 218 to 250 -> 0.002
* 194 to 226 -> -0.003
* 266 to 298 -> -0.003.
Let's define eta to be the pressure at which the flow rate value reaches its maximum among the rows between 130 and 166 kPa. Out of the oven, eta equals 164.0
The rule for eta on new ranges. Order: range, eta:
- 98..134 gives 112.0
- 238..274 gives 244.0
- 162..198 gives 184.0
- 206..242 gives 216.0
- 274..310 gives 276.0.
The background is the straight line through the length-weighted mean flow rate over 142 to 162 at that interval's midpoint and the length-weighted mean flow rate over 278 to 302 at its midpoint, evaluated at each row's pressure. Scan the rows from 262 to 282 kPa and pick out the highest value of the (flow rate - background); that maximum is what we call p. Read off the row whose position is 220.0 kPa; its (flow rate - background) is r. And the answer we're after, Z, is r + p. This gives 0.07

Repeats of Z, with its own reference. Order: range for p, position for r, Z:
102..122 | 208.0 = 0.04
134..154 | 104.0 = 0.00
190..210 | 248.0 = 0.10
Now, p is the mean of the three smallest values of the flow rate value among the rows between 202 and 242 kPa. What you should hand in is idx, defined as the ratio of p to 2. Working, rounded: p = 1.55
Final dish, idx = 0.776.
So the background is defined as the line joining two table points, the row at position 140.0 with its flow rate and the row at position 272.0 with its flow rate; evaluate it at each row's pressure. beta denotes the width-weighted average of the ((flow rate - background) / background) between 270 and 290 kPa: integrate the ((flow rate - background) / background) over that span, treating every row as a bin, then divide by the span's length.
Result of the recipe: 0.018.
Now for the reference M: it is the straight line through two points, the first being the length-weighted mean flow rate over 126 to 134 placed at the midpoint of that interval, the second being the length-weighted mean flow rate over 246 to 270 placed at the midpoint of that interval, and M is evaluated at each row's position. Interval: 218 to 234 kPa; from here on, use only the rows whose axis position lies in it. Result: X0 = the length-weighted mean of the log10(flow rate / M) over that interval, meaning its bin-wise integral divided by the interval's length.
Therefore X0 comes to 0.0014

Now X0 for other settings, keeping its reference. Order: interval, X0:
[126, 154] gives -0.0018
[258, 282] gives -0.0005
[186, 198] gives 0.0211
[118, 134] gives -0.0007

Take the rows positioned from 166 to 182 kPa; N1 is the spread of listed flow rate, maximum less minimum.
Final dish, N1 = 0.380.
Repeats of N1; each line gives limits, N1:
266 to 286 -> 0.054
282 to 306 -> 0.076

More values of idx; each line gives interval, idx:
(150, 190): 0.803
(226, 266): 0.776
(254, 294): 0.772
